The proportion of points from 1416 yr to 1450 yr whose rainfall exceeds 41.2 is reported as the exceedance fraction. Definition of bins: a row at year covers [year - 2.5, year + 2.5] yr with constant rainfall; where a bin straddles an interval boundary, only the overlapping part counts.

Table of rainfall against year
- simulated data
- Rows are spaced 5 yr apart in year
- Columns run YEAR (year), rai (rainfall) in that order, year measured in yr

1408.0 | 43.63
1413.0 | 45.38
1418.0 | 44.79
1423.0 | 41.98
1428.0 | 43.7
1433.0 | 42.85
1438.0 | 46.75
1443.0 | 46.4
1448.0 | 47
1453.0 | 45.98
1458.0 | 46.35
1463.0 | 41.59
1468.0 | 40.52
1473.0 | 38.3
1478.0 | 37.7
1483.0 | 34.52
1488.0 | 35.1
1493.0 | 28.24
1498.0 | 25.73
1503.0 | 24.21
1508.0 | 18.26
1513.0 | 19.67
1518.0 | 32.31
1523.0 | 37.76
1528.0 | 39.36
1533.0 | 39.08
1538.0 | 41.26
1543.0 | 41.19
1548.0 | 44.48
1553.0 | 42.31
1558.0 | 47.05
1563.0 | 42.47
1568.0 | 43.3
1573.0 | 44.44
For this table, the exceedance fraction 1.0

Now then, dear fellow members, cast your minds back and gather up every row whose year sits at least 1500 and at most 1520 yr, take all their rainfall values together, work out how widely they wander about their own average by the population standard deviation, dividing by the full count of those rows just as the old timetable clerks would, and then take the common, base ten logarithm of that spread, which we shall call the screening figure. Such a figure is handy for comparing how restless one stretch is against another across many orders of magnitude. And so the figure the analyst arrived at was 0.74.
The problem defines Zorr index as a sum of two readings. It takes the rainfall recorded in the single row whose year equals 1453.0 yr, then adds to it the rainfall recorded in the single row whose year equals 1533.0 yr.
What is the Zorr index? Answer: 85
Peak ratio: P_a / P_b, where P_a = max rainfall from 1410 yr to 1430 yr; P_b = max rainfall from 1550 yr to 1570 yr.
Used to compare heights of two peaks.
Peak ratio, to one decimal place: 1.0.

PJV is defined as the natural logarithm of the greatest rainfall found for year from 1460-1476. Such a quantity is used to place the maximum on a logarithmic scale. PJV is 3.73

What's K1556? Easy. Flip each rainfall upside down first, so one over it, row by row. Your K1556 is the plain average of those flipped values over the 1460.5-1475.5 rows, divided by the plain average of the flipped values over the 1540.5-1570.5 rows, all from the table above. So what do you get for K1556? 1.1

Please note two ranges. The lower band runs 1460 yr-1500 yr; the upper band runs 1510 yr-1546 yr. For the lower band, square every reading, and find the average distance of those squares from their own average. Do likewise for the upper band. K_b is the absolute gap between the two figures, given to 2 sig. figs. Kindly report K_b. 56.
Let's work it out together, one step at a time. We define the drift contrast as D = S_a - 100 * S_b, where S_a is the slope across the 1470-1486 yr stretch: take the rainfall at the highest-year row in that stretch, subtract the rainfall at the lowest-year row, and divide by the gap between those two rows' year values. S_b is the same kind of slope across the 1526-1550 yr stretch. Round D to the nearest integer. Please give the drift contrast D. -26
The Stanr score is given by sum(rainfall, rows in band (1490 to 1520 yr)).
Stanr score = 148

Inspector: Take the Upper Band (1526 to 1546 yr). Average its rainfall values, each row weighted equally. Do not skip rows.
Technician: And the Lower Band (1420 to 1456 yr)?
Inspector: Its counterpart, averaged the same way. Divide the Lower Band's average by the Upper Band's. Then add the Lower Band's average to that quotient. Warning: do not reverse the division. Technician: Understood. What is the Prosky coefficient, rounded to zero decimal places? 46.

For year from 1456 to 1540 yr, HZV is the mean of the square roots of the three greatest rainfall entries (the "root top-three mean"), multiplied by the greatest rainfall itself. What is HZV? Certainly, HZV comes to 304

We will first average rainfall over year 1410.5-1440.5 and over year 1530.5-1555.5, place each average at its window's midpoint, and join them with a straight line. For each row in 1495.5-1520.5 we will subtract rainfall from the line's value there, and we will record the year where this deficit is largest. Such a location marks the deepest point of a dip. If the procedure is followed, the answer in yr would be 1508.0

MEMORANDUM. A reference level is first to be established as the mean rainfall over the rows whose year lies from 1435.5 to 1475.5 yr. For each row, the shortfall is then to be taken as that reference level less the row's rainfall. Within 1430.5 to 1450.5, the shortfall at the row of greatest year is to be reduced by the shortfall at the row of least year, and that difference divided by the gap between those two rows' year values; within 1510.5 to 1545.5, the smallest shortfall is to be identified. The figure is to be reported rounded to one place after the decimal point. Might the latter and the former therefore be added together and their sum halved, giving 1.3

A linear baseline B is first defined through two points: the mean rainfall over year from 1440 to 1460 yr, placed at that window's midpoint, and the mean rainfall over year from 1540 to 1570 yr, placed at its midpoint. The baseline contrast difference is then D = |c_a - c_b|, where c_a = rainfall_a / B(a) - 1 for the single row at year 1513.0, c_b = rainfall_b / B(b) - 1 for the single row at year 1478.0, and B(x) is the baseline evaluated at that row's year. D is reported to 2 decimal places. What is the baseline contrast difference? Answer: 0.39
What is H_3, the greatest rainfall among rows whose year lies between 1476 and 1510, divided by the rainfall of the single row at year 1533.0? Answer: 0.96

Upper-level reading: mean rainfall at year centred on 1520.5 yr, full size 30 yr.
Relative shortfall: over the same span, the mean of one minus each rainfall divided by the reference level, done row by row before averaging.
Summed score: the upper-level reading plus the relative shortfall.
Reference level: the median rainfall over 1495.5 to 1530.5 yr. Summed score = 31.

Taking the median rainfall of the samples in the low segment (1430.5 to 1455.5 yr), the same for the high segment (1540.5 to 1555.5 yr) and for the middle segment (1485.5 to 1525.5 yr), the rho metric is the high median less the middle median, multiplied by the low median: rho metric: 711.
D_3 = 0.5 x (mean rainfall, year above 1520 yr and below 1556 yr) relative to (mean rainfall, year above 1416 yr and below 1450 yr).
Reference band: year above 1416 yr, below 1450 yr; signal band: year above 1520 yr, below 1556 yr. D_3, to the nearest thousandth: 0.455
